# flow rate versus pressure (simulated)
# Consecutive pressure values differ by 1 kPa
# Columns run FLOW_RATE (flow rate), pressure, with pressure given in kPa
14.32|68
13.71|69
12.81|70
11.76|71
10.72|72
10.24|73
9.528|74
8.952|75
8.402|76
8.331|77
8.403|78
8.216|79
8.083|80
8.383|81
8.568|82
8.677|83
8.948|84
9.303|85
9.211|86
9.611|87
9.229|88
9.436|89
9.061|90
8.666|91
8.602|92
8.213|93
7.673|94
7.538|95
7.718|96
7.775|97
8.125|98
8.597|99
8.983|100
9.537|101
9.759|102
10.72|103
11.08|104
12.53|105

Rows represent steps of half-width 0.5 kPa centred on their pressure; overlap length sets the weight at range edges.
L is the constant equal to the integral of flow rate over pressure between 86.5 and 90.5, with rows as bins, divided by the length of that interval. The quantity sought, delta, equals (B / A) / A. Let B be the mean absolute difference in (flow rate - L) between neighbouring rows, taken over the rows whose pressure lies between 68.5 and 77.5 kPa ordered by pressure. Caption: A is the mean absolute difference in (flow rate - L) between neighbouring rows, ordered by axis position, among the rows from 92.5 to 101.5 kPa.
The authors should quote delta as 6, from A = 0.33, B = 0.67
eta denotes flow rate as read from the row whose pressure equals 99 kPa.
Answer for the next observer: 8.597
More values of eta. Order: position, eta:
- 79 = 8.216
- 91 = 8.666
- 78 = 8.403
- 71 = 11.76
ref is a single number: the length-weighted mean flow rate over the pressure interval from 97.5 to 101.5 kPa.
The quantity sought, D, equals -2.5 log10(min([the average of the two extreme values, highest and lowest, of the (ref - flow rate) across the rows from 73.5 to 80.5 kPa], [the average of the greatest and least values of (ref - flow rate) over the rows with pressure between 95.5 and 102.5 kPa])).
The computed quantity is 5.8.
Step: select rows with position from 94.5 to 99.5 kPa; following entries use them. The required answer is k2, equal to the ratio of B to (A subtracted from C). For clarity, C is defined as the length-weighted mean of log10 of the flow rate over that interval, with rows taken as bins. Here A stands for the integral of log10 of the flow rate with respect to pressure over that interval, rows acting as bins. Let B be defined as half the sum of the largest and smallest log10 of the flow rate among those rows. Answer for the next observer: -0.2516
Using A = 4.50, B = 0.91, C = 0.90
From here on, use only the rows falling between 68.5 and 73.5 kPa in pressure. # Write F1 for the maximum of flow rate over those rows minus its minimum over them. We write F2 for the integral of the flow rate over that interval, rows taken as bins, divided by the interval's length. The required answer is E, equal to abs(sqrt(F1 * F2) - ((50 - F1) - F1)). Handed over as 36.6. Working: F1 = 3.5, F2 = 11.8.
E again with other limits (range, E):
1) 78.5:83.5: 46.6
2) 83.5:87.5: 46.2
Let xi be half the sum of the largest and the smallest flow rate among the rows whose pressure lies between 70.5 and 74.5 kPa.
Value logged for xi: 10.6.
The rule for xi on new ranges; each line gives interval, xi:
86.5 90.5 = 9.3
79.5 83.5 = 8.4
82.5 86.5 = 9.0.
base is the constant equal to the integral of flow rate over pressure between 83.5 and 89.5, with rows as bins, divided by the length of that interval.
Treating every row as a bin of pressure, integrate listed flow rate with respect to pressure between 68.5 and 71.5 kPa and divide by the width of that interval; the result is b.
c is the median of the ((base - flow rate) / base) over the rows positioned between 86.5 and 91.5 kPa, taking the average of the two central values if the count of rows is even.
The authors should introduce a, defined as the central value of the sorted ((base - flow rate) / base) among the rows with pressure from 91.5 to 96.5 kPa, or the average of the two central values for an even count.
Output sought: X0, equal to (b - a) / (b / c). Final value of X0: 0.01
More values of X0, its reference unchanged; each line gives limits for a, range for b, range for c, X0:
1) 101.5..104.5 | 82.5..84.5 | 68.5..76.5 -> -0.13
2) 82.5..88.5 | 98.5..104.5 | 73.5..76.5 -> 0.04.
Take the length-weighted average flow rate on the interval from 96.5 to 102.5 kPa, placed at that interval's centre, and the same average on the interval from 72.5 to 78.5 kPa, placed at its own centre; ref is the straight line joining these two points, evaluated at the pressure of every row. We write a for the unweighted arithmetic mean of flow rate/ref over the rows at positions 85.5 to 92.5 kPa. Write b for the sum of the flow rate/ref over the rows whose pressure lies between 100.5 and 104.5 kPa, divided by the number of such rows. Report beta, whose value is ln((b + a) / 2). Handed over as 0.09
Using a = 1.03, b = 1.17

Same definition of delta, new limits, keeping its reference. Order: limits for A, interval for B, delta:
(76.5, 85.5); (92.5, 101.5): 8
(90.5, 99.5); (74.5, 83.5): 3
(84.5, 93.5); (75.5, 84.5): 2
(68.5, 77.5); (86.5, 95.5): 1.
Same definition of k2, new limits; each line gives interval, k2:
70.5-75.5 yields -0.2507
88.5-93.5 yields -0.2502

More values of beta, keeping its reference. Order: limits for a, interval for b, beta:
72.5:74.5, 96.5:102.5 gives 0.05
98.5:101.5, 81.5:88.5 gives 0.02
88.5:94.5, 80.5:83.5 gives -0.04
